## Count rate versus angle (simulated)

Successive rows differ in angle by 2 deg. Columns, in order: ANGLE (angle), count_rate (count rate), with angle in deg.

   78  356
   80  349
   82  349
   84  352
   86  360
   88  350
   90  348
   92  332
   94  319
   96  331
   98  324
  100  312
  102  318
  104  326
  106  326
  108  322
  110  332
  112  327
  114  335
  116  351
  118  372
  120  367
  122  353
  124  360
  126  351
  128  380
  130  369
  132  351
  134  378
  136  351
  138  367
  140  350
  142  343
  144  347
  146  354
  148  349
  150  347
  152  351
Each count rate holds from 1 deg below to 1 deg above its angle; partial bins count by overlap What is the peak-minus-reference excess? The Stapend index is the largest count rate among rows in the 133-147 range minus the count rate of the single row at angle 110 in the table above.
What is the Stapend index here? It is 46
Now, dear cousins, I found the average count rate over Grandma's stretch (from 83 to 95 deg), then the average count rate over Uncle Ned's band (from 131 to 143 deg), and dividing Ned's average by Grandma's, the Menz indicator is 1.04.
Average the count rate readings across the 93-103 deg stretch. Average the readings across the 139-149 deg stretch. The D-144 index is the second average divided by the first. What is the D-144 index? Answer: 1.09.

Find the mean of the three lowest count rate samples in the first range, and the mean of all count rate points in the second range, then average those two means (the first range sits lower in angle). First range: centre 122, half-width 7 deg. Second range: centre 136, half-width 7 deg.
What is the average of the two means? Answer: 355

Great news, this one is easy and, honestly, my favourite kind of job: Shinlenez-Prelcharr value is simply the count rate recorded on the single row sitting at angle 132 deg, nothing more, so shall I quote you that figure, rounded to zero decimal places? 351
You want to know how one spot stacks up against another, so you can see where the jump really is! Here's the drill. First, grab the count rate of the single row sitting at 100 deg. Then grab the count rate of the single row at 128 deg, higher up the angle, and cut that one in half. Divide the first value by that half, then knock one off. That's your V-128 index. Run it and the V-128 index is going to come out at 0.64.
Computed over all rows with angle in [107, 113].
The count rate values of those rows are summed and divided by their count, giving 327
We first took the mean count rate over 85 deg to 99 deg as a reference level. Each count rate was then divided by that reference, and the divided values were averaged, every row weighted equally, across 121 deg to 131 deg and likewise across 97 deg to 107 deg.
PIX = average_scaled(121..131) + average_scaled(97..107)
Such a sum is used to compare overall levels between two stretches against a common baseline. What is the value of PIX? 2.02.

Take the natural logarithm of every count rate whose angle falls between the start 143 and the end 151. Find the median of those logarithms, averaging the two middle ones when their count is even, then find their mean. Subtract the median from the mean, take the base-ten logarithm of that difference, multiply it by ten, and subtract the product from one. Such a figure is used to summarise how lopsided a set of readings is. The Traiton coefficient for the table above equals 25.5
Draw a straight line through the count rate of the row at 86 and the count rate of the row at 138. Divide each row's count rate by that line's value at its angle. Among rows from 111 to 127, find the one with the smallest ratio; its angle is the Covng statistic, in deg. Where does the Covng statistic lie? 112 deg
